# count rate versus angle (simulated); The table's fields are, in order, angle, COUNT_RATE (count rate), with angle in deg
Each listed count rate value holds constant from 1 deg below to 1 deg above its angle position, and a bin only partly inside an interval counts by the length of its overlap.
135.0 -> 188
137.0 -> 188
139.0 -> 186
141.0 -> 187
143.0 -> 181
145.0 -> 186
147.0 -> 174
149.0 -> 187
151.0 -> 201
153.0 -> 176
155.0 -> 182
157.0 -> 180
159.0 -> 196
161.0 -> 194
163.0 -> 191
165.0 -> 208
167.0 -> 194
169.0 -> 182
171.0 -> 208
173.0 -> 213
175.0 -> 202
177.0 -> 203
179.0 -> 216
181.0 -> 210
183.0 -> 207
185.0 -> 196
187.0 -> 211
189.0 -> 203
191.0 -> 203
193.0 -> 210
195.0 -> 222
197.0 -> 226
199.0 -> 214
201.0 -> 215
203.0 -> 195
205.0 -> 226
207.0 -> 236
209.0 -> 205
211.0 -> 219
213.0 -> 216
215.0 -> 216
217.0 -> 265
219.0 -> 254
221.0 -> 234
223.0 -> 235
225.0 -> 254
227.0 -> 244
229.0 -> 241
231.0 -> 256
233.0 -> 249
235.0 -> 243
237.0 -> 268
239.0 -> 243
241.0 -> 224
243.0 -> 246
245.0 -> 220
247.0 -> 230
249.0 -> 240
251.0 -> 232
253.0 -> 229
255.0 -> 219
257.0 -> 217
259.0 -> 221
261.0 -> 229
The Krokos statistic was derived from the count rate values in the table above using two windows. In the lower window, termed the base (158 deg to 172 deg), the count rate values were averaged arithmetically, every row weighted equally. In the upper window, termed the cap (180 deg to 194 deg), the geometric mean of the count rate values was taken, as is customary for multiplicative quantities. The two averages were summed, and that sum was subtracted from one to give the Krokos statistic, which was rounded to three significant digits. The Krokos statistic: -401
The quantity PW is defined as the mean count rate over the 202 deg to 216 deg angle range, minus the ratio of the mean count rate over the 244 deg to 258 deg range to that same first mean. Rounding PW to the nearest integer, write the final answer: 215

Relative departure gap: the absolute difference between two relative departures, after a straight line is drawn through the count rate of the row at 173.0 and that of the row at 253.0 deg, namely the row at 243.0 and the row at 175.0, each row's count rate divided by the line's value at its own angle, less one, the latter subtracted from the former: 0.14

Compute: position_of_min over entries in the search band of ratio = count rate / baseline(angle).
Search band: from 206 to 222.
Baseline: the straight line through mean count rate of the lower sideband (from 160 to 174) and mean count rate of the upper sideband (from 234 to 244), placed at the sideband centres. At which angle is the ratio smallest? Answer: 209.0 deg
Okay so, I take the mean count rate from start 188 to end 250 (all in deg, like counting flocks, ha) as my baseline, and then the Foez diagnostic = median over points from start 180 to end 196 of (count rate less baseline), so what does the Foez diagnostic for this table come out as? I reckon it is -22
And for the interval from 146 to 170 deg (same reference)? -42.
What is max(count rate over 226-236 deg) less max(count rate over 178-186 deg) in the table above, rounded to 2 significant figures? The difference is 40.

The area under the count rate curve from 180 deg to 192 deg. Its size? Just 2460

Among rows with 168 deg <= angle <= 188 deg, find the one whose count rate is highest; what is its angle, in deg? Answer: 179.0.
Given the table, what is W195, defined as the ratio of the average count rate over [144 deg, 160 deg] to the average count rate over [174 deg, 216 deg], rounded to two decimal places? 0.87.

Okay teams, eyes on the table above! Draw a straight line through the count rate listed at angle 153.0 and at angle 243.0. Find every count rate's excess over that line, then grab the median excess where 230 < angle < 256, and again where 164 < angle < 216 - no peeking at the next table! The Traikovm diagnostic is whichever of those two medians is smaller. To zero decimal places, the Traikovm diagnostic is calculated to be -11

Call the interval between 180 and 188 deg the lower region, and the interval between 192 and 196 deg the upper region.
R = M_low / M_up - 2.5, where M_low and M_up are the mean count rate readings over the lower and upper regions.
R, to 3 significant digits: -1.55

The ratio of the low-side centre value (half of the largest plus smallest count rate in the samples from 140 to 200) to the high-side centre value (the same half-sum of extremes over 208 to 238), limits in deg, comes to 0.846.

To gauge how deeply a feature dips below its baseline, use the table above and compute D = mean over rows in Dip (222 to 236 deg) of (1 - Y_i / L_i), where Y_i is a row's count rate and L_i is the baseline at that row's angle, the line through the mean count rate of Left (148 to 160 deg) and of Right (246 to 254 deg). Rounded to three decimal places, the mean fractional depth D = -0.104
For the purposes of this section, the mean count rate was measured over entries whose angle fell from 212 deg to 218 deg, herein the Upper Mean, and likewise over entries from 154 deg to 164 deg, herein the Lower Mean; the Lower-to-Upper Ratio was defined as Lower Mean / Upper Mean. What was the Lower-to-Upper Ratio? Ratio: 0.81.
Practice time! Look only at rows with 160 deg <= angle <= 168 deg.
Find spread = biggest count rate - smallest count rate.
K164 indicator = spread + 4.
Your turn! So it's 21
